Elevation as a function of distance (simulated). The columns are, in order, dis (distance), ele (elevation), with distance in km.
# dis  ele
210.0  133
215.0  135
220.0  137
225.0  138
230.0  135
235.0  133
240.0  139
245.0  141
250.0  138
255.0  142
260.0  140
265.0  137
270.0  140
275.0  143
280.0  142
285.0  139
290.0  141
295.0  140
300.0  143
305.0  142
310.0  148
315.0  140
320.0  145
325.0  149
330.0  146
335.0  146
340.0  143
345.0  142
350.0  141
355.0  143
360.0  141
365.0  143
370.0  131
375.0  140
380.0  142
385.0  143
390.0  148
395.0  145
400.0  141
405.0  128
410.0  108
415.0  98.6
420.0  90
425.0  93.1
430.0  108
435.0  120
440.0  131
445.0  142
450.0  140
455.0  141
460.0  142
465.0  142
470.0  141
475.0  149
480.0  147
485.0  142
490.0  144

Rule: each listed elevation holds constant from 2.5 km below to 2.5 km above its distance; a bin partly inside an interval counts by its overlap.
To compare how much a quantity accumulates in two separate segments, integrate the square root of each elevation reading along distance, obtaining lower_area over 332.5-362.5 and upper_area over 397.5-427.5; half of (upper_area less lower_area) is -23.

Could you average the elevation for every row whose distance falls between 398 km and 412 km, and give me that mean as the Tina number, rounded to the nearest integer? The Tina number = 126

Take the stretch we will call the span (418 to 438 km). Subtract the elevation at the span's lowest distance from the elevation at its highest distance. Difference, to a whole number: 30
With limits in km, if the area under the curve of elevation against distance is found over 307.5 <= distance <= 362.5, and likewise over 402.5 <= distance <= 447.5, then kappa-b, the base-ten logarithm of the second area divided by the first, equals -0.2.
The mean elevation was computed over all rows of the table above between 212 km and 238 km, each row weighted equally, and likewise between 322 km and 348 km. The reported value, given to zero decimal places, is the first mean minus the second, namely -10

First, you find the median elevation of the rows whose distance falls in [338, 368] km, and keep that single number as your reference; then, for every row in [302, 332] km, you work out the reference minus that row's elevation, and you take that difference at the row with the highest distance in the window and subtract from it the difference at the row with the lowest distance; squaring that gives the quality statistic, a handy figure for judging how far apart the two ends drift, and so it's 16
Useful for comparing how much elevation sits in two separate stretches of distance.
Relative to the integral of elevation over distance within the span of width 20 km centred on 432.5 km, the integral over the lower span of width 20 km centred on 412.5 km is 0.939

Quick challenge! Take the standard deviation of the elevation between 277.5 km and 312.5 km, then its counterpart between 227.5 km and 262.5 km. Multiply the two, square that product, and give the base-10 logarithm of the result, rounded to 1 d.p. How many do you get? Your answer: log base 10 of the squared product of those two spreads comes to 1.8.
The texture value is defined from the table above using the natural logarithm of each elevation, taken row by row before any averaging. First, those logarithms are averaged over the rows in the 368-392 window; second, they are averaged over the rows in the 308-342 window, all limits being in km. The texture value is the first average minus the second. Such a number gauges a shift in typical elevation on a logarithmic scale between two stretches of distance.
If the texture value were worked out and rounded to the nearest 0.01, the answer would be -0.03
